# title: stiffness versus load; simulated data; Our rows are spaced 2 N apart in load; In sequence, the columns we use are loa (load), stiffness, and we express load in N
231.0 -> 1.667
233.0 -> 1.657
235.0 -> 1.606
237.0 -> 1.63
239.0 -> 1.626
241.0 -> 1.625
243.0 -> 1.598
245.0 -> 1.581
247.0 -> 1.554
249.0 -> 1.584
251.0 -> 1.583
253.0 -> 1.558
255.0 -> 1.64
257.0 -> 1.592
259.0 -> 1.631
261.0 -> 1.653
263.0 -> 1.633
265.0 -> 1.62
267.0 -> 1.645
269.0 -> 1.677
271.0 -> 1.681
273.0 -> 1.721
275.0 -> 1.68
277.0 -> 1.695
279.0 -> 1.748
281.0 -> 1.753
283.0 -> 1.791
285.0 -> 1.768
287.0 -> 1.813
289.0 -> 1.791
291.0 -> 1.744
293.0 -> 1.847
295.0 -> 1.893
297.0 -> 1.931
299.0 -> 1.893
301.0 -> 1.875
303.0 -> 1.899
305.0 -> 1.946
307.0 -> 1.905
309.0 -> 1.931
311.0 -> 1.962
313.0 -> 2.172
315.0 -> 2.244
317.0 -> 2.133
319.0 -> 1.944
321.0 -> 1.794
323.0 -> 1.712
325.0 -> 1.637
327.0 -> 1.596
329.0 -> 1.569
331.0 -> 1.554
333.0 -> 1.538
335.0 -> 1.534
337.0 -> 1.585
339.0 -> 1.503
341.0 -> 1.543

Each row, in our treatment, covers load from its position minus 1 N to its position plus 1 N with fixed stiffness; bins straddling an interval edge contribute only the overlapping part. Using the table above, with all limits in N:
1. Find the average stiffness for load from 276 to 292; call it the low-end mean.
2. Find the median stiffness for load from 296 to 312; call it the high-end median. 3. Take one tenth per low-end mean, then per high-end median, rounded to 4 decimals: 0.0296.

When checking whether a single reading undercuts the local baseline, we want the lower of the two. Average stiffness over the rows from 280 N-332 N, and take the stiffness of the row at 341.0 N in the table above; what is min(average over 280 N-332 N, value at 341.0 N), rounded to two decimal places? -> 1.54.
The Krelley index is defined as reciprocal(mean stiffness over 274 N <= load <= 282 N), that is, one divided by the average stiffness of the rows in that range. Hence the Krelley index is 0.58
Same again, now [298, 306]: 0.53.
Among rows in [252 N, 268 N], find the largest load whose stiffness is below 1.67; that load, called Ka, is 267.0 N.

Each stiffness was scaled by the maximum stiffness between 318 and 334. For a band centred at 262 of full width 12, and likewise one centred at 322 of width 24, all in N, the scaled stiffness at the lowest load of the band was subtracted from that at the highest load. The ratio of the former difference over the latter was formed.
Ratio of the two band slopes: -0.1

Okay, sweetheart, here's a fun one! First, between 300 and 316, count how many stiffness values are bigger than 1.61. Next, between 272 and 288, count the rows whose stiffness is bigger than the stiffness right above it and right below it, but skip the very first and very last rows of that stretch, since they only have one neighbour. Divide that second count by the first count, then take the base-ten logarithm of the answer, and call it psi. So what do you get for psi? -0.90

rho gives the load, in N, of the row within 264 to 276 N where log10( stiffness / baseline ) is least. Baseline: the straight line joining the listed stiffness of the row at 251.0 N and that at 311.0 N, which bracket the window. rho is 275.0 N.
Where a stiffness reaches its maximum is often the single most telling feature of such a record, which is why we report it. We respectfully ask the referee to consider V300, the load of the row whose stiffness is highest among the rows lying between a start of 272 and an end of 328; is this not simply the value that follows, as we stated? 315.0 N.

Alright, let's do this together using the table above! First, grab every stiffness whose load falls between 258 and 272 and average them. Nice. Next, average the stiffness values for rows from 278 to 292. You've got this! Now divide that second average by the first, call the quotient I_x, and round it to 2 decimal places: 1.08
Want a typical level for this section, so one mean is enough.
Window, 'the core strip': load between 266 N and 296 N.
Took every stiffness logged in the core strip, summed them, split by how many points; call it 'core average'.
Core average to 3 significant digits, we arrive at 1.75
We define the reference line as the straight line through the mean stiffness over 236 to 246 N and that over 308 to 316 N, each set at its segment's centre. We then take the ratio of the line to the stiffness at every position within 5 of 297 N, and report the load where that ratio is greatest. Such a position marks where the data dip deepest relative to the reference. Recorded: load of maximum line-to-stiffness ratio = 301.0 N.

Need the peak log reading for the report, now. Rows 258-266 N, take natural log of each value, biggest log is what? 0.50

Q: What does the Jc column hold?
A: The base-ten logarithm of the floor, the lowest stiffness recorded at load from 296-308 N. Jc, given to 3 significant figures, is 0.273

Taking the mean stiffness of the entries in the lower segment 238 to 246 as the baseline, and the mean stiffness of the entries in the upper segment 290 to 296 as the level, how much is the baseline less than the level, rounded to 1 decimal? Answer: 0.2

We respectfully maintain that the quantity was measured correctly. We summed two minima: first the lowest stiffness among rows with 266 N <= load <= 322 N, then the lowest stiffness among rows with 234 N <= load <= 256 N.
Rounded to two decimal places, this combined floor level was 3.20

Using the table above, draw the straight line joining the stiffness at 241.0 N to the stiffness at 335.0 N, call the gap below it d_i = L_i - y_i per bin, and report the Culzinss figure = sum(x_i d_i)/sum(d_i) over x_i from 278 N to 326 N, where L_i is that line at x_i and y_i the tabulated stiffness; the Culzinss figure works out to 304.8 N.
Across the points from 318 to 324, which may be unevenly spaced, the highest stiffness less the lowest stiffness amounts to 0.23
